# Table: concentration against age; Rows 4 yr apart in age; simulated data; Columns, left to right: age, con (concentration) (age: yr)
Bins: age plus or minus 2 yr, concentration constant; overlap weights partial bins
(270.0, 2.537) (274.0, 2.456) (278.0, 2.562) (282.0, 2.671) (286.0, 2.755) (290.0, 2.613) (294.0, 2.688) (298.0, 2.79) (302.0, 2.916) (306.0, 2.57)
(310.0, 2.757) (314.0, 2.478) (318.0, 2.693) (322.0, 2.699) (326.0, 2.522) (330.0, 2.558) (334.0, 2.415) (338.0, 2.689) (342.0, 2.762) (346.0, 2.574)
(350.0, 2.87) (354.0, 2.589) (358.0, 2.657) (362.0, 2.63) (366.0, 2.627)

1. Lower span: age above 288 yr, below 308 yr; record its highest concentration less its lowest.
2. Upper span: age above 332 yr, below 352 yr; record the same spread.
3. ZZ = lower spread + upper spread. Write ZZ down 0.80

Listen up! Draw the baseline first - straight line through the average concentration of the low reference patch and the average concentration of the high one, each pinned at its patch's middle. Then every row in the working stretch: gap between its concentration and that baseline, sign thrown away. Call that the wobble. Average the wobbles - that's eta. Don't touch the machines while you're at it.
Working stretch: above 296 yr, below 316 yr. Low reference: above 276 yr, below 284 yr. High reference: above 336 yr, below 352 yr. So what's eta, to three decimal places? 0.156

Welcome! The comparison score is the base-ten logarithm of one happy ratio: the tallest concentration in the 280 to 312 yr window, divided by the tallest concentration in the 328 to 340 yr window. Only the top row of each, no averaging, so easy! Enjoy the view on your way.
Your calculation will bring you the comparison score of 0.035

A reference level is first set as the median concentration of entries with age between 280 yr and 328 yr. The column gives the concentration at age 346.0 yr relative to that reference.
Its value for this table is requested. -0.12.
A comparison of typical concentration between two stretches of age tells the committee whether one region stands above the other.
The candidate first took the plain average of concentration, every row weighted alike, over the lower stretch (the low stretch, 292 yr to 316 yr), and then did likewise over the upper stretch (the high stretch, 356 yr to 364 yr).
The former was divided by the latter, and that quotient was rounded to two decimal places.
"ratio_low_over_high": 1.02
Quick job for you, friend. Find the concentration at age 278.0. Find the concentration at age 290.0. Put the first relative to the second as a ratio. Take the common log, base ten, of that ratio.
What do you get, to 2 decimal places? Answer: -0.01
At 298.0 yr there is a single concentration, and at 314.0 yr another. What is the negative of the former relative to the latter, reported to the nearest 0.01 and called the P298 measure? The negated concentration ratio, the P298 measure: -1.13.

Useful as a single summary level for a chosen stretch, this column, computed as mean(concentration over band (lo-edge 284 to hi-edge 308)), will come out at 2.72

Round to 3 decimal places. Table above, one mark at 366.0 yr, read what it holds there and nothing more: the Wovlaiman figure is 2.627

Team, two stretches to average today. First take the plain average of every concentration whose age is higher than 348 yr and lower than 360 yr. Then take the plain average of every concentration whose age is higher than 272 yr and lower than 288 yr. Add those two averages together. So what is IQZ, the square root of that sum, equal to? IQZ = 2.31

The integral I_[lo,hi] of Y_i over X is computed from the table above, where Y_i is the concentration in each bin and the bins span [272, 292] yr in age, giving 52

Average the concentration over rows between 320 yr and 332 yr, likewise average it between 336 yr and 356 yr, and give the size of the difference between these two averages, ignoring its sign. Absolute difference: 0.104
